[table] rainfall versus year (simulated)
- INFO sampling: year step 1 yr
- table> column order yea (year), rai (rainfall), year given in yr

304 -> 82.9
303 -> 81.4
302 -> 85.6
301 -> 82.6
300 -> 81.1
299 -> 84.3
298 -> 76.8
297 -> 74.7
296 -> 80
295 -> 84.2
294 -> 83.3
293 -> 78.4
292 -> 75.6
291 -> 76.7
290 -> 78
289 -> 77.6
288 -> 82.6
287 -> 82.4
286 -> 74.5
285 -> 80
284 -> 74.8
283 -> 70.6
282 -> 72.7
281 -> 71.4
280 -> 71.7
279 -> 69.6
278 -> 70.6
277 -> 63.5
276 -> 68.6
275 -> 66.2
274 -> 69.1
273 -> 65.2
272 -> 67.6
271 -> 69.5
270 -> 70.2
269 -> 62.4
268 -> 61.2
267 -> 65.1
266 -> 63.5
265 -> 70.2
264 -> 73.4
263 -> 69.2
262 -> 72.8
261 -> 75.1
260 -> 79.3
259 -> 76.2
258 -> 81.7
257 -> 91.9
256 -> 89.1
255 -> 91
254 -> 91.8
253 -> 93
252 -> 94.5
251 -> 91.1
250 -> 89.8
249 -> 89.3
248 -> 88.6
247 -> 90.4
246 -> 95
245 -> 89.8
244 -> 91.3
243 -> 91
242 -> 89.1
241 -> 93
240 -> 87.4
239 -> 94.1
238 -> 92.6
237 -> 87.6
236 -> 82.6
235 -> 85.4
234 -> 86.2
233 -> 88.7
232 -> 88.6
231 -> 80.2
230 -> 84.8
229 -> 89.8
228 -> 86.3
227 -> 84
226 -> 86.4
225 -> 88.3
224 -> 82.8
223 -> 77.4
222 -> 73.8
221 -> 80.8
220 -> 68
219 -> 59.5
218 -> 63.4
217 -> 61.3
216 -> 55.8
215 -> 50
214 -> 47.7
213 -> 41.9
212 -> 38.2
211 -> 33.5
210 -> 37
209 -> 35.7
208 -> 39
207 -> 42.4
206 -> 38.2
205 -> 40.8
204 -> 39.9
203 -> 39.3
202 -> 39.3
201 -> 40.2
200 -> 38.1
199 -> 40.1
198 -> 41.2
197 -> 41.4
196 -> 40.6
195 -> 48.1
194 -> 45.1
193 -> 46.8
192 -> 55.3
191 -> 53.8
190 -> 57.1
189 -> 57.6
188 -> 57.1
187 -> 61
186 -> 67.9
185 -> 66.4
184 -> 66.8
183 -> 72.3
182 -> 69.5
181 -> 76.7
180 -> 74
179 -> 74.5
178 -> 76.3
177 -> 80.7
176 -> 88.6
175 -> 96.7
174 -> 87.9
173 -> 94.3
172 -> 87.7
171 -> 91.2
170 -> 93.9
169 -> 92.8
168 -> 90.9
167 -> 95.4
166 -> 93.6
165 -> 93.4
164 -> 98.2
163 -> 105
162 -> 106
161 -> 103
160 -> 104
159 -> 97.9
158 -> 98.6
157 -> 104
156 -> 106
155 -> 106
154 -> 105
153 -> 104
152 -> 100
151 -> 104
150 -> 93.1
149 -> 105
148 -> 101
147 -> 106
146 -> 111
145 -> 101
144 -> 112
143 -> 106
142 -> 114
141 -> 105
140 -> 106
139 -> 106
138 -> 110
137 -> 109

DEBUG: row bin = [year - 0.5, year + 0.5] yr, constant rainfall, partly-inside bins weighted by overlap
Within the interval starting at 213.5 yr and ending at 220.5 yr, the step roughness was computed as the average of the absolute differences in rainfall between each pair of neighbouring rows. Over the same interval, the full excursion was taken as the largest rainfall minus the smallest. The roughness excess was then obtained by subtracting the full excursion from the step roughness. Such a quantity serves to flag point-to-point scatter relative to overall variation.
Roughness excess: -16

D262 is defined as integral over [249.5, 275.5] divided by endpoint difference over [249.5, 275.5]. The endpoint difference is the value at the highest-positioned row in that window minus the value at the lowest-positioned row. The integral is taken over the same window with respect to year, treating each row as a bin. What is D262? -84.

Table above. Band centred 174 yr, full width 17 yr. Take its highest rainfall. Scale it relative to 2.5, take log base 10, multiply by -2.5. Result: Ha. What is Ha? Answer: -3.97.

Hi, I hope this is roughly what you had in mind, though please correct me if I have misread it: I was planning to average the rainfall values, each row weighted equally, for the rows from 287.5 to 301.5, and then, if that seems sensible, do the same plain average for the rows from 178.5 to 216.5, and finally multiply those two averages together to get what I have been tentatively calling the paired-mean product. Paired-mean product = 4007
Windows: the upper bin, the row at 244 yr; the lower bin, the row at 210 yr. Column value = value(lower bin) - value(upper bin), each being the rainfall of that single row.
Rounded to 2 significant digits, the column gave -54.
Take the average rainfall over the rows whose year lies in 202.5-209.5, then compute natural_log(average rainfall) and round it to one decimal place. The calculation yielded 3.7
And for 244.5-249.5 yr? 4.5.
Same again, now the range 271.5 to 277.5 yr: 4.2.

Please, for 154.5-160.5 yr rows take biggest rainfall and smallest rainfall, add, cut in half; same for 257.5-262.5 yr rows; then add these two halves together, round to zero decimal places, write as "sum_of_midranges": 179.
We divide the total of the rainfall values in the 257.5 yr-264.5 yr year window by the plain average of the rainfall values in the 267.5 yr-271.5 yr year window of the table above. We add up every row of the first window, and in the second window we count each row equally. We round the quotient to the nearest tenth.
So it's 8.0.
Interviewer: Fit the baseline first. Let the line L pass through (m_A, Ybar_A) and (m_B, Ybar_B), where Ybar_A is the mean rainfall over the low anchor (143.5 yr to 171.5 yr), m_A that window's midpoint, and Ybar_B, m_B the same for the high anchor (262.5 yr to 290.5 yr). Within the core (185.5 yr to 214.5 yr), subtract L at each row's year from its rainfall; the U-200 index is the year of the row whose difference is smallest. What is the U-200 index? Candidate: 211 yr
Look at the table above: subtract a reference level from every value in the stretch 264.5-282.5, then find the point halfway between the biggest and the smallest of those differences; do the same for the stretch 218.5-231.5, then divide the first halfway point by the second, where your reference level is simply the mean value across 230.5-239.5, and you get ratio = 1.6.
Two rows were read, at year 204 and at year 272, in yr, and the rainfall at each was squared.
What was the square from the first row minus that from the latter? -2978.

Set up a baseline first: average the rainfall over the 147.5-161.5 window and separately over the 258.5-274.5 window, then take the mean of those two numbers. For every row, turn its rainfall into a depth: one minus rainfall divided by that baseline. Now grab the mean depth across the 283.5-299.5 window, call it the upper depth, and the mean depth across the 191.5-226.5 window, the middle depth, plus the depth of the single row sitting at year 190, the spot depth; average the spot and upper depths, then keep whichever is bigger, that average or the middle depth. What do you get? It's 0.4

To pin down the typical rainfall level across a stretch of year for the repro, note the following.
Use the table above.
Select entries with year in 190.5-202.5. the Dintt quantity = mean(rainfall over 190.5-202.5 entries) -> 44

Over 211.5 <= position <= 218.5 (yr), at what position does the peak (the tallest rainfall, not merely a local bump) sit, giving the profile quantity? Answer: 218 yr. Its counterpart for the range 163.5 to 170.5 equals 164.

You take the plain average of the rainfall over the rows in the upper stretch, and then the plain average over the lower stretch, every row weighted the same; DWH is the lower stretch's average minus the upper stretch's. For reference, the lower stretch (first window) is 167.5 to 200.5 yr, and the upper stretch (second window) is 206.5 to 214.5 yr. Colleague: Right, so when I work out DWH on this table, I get 28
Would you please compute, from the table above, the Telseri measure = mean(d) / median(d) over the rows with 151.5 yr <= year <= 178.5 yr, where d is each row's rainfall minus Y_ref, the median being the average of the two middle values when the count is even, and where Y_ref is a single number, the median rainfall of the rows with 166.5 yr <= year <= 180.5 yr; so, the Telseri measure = 0.95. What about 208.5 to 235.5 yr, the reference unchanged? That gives 1.70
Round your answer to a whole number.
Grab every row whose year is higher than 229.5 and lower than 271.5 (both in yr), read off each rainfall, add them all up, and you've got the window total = 3498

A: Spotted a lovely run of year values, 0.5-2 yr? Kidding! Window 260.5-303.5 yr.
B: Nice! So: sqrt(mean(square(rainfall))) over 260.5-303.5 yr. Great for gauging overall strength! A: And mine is 74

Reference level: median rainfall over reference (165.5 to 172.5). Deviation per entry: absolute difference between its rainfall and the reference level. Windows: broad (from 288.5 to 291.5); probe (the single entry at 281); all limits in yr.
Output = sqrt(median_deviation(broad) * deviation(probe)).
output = 18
